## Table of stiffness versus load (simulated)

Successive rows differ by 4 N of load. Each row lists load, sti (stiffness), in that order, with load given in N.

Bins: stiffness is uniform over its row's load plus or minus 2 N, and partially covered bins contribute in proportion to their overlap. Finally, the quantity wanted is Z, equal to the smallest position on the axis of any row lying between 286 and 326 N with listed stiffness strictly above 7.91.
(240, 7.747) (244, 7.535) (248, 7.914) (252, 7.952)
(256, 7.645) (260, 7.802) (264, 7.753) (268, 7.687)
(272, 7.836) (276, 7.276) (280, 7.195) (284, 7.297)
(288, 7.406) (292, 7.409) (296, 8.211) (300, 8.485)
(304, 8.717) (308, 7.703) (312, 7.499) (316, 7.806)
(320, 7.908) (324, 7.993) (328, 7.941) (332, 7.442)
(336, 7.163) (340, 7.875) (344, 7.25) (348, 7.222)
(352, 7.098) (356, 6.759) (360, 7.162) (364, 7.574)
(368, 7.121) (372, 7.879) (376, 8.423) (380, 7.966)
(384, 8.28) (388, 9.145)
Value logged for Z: 296 N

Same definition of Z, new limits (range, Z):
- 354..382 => 376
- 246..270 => 248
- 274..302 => 296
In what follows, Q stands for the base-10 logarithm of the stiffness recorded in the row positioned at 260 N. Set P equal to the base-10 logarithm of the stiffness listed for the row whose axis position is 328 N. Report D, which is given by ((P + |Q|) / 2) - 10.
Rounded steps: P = 0.900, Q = 0.892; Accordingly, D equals -9.104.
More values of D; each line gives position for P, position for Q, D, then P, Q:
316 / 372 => -9.106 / 0.892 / 0.896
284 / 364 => -9.129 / 0.863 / 0.879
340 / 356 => -9.137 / 0.896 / 0.830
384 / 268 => -9.098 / 0.918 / 0.886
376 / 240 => -9.093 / 0.925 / 0.889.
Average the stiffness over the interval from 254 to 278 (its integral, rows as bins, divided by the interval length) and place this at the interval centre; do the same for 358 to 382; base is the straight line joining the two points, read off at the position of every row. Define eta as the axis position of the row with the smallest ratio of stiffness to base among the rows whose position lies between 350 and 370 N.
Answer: 356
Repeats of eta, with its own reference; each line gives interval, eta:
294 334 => 332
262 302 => 280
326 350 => 336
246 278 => 276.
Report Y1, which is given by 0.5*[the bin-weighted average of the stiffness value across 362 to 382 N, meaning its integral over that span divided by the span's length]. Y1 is 3.896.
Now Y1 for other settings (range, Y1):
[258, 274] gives 3.885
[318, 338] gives 3.845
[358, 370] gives 3.643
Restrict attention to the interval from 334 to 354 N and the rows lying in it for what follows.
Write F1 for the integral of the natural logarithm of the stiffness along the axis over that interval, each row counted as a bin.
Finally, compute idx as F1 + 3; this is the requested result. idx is 42.8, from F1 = 39.8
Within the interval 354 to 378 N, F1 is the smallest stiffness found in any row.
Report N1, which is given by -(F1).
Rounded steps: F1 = 6.759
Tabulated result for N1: -6.76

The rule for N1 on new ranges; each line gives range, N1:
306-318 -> -7.50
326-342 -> -7.16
